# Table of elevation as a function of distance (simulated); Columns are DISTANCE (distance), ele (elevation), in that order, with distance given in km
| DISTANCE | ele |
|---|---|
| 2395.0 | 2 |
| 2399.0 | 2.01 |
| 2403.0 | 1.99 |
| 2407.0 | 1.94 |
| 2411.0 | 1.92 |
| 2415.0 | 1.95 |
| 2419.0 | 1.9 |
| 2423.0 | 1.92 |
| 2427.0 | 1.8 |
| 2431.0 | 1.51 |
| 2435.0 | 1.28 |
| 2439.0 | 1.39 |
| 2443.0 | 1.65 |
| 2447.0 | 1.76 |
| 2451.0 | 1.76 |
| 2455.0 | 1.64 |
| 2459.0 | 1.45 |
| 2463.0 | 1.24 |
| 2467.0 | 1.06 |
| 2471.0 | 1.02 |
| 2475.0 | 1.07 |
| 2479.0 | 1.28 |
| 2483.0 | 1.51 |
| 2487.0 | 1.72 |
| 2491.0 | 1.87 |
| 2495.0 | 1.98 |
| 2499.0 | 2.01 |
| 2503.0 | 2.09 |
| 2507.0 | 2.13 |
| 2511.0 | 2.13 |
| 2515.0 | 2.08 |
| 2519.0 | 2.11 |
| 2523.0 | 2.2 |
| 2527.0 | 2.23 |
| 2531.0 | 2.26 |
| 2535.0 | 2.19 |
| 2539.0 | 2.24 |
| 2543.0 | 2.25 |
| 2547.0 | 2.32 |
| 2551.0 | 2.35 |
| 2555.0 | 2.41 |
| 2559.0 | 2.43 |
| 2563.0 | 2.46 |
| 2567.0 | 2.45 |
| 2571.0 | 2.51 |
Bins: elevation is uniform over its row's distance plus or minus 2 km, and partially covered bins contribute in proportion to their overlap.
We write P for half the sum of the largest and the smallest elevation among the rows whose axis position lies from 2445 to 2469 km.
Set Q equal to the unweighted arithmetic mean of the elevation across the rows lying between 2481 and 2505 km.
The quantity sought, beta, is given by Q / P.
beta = 1.32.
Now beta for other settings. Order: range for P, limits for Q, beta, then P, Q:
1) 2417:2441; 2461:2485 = 0.75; 1.6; 1.2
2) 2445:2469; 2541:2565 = 1.68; 1.4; 2.4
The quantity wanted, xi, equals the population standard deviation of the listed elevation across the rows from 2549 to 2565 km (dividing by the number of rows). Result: 0.040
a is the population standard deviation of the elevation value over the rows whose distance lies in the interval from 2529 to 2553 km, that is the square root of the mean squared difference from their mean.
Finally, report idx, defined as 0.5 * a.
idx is 0.026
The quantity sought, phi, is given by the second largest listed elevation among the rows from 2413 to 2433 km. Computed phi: 1.92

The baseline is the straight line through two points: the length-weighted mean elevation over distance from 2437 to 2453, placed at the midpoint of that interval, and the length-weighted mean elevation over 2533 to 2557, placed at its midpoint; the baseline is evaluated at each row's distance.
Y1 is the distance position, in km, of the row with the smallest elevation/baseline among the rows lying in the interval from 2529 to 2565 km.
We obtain 2535.0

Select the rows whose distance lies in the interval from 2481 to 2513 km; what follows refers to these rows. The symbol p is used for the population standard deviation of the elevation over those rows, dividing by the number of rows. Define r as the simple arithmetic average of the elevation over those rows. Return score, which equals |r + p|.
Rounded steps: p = 0.21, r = 1.9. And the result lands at 2.1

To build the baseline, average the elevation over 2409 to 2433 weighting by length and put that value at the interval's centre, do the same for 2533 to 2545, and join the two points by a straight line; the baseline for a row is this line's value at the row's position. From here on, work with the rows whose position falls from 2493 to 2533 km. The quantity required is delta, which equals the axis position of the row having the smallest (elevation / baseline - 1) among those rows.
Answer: 2495.0 km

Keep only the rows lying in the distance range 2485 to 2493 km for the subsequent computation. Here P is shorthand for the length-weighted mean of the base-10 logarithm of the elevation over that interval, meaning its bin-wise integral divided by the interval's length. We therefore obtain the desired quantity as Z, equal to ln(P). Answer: -1.37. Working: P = 0.25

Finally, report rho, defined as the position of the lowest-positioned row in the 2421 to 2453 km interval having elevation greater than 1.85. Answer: 2423.0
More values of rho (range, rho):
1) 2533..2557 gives 2535.0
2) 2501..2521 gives 2503.0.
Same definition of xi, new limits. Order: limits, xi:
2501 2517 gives 0.023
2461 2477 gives 0.084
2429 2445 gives 0.138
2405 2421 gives 0.019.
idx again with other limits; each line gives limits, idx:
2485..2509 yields 0.069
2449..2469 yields 0.128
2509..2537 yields 0.031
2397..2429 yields 0.030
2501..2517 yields 0.011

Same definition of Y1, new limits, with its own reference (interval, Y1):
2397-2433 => 2431.0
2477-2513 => 2479.0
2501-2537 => 2535.0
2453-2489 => 2471.0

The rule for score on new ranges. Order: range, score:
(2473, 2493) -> 1.8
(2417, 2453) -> 1.9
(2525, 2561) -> 2.4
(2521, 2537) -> 2.2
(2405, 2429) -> 2.0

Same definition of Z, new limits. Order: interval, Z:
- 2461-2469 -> -2.82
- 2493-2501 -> -1.20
